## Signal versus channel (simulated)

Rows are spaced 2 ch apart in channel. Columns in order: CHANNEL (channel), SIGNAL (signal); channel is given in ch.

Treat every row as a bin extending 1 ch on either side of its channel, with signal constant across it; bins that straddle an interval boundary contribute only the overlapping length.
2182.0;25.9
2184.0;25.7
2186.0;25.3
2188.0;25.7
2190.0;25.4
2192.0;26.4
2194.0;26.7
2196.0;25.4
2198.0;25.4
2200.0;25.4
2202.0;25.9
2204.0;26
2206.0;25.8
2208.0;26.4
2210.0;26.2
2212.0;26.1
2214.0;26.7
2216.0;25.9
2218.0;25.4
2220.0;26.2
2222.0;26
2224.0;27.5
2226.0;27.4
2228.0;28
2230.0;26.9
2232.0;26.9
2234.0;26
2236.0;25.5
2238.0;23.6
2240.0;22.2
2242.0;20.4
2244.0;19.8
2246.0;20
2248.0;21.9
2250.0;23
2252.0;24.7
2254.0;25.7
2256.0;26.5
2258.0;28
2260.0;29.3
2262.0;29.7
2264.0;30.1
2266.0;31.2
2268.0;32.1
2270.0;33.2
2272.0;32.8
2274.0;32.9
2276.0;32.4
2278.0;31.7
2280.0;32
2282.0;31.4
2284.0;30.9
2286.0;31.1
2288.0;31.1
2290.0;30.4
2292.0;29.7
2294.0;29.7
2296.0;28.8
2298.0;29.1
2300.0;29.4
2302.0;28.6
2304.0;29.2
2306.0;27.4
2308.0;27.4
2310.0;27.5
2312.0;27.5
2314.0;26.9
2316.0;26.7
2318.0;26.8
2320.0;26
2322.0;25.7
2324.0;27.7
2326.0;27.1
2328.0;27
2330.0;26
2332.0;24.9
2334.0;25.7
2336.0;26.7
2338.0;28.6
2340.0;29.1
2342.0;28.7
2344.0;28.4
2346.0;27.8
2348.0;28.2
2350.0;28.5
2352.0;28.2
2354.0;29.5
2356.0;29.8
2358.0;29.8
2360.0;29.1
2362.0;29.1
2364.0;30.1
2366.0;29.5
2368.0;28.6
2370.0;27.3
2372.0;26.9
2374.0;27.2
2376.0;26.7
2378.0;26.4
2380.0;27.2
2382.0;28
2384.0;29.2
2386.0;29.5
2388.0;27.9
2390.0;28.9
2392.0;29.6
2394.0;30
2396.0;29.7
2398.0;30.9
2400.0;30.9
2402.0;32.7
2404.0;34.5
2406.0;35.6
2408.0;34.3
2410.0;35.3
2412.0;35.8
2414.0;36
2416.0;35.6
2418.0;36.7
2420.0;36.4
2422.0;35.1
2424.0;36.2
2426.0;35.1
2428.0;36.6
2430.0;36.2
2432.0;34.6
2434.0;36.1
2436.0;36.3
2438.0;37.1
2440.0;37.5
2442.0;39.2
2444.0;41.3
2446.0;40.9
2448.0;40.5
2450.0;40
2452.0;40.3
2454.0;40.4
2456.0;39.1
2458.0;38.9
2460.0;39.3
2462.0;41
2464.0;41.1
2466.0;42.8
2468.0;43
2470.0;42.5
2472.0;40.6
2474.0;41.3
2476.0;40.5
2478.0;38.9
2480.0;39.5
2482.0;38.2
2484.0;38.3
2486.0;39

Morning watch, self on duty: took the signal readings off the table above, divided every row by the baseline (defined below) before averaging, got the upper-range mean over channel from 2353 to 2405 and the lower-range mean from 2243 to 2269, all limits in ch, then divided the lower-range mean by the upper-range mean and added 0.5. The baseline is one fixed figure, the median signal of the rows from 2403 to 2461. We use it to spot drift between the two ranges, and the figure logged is 1.40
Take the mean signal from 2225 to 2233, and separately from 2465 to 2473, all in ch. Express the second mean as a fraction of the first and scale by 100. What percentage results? 155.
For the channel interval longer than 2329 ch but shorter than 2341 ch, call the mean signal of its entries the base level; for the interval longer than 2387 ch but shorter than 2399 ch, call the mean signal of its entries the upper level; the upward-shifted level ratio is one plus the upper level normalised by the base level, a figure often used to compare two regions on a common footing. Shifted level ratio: 2.10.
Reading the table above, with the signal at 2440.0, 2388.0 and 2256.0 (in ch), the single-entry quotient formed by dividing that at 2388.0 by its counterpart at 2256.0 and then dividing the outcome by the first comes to 0.028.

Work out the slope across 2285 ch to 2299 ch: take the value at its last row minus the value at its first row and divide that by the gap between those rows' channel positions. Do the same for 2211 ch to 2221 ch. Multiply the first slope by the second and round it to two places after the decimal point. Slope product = 0.00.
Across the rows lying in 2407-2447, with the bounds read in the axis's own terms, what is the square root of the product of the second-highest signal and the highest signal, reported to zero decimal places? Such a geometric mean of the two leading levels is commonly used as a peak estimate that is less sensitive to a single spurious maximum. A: 41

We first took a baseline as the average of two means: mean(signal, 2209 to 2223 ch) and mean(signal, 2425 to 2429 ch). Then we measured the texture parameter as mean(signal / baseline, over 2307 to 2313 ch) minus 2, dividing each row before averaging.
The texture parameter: -1.11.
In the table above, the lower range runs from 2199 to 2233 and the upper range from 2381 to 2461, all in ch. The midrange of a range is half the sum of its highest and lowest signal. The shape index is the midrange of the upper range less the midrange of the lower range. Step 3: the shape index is 7.9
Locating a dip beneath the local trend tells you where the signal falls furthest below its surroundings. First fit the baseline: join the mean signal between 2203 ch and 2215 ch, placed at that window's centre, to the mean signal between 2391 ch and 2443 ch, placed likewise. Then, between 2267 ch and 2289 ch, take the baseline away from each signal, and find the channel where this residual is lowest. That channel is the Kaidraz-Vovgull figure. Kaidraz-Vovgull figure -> 2284.0 ch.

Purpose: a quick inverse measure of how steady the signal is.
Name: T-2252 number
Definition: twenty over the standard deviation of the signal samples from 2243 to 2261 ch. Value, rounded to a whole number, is 6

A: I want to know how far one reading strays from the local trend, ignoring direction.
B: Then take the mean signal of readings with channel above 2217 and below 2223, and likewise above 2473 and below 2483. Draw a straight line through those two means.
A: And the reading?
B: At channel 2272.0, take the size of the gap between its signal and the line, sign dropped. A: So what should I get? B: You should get 4.1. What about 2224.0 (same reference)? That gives 1.4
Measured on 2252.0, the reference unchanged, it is 2.9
